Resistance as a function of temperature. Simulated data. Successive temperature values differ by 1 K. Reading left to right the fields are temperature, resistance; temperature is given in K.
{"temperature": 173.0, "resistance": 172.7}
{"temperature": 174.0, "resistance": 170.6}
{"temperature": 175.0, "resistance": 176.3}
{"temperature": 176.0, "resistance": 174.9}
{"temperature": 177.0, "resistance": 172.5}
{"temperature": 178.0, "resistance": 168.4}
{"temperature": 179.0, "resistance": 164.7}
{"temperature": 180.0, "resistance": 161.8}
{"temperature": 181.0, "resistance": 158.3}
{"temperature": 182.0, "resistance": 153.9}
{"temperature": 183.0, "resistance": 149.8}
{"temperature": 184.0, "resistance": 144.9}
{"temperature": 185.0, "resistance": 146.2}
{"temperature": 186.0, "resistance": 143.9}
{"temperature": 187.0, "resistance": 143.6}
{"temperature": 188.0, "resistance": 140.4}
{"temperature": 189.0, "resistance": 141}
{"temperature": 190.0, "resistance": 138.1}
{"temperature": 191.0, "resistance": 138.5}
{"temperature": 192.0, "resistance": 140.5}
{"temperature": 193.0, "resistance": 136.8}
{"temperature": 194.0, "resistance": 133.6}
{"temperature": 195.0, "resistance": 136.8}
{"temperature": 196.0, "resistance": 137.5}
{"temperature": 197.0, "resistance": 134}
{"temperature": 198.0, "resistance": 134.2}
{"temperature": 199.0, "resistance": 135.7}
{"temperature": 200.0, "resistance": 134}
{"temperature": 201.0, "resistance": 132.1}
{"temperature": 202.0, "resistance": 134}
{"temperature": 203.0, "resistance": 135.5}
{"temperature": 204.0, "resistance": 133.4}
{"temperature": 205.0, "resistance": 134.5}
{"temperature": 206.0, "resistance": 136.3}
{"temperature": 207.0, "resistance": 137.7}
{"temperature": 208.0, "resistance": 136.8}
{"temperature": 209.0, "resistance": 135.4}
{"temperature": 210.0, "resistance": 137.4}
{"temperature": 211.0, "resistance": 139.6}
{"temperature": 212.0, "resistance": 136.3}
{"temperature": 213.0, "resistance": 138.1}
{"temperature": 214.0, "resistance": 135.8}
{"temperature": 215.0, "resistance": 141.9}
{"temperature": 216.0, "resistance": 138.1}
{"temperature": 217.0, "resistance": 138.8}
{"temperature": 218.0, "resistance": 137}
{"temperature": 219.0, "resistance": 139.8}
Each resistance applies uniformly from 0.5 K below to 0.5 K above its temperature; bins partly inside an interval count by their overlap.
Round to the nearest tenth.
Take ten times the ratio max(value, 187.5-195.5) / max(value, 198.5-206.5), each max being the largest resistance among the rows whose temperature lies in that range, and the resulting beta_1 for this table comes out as 10.3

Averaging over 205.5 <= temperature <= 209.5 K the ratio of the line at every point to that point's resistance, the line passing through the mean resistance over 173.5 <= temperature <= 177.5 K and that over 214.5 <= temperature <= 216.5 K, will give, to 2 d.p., 1.07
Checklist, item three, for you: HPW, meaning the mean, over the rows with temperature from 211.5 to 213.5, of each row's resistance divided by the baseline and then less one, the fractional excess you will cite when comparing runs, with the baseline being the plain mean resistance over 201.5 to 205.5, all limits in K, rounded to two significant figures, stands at 0.021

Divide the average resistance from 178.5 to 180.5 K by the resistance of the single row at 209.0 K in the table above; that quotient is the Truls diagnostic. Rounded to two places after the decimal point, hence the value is 1.21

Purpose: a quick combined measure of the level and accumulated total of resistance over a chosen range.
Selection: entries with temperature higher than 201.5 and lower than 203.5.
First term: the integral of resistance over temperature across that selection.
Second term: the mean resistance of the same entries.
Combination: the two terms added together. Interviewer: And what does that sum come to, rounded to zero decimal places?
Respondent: 404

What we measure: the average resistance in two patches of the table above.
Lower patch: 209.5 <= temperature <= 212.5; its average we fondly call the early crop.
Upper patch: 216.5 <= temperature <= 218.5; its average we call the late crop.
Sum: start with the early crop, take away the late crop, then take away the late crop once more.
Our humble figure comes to -138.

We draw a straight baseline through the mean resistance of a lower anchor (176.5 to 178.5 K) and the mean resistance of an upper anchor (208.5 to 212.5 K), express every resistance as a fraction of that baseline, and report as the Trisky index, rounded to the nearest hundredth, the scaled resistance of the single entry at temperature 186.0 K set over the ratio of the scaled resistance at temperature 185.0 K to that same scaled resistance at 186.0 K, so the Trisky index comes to 0.88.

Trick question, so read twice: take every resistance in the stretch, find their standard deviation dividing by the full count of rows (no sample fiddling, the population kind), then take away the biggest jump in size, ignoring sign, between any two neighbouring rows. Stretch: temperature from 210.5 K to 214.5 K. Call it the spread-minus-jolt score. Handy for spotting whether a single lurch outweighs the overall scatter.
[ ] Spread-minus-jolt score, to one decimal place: -1.8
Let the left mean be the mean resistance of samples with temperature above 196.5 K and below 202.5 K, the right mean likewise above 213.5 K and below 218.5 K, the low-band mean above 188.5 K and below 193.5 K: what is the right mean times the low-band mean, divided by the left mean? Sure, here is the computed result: 143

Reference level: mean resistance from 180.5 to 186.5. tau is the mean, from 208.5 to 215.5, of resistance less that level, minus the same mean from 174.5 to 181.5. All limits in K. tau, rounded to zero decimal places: -30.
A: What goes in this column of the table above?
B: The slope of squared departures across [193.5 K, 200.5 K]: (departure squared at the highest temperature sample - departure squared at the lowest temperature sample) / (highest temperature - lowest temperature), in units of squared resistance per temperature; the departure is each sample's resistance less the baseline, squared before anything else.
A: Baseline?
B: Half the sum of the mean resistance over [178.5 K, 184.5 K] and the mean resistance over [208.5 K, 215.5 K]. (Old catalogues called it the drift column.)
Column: -2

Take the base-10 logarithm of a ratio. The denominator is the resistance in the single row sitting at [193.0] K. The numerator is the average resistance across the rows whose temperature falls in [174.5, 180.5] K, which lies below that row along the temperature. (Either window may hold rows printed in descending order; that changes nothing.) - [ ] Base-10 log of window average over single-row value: 0.09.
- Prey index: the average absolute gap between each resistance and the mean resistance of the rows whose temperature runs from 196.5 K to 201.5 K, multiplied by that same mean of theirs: 102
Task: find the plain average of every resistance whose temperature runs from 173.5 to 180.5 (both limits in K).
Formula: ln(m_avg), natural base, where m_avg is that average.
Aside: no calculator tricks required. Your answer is 5.14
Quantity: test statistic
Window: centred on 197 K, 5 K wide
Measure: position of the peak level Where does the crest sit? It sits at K 196.0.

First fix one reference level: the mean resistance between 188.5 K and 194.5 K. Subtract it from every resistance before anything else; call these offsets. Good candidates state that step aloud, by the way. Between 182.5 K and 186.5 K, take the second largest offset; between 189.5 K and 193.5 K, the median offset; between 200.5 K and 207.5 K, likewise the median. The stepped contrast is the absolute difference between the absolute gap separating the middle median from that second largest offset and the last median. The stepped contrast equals 11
